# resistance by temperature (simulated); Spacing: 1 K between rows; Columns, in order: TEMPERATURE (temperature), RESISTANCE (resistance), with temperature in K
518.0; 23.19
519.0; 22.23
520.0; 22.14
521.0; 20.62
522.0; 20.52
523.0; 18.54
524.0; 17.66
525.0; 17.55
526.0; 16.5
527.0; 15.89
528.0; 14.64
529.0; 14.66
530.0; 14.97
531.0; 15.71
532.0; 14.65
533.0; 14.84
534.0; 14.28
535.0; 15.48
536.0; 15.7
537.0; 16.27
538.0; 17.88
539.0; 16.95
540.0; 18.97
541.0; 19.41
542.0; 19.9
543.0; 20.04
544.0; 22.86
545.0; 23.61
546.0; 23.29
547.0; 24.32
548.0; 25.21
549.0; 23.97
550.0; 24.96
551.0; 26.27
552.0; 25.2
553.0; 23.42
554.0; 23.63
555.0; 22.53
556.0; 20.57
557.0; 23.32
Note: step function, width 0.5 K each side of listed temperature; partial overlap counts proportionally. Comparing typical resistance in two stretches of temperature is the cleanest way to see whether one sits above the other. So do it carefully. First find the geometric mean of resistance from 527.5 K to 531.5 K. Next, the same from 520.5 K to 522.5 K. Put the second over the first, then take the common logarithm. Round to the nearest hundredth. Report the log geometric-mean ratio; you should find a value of 0.14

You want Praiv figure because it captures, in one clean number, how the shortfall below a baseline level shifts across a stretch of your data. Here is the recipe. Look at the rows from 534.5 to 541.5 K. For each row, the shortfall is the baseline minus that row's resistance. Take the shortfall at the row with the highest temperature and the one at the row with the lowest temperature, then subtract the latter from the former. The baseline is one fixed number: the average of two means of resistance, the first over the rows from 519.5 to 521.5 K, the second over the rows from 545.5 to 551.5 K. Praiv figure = -4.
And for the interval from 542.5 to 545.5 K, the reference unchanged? -4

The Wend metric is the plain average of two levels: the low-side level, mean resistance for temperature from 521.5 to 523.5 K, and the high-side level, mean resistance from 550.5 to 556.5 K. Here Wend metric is 21.6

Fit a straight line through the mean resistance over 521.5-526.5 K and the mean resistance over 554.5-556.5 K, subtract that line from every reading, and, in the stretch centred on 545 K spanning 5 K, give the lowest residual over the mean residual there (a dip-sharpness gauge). -0.07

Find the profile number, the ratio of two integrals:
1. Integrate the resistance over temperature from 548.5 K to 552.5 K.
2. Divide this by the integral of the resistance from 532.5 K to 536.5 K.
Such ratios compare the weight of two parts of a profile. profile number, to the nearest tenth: 1.7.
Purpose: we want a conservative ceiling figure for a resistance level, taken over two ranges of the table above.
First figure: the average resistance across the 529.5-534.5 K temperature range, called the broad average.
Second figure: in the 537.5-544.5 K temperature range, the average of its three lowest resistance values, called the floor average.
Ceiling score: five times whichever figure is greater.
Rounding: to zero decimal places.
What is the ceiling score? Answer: 90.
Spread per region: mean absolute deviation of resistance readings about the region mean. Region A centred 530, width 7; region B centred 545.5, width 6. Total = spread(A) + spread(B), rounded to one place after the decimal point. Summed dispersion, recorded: 1.6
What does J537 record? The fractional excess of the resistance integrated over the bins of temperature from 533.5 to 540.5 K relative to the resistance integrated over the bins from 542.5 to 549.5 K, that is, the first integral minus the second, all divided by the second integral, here -0.29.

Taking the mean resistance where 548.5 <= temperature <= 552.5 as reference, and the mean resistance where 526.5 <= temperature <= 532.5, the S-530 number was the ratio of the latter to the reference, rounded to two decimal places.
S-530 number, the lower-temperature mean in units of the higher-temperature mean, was 0.60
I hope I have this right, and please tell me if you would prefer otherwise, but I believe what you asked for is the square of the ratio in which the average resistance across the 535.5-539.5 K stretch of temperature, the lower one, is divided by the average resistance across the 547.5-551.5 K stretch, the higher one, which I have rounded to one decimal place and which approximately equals 0.4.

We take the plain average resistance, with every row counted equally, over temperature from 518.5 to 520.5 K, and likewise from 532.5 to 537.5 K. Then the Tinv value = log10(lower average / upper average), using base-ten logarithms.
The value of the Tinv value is 0.16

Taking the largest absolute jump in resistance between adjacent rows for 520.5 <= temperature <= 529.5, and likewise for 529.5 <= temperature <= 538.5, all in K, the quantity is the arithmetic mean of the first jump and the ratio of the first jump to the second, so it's 1.60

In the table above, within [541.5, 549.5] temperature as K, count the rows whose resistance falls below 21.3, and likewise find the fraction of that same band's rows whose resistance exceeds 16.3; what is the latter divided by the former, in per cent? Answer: 50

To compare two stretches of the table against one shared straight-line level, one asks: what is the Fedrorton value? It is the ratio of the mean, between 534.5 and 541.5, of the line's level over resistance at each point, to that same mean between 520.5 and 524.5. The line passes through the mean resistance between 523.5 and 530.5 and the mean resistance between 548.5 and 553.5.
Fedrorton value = 1.56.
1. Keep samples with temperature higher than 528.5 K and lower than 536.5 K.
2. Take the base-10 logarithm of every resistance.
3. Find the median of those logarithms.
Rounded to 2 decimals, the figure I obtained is 1.17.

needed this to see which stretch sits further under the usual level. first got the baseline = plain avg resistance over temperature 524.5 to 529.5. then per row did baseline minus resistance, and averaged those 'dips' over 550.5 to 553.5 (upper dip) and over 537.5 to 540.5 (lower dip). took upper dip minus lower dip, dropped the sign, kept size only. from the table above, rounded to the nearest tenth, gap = 7.0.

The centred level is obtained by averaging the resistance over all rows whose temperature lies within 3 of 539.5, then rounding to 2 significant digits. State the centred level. 18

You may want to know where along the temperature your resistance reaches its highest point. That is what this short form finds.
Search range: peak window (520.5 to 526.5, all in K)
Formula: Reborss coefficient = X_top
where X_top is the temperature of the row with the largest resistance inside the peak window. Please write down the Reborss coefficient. 521.0 K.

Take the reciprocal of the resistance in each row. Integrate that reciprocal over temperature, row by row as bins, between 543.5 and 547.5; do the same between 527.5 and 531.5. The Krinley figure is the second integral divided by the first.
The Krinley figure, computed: 1.6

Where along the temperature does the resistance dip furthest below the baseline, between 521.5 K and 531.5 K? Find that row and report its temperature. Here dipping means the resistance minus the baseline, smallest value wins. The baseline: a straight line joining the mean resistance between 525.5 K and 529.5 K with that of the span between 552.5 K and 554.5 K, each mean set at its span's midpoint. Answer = 530.0 K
